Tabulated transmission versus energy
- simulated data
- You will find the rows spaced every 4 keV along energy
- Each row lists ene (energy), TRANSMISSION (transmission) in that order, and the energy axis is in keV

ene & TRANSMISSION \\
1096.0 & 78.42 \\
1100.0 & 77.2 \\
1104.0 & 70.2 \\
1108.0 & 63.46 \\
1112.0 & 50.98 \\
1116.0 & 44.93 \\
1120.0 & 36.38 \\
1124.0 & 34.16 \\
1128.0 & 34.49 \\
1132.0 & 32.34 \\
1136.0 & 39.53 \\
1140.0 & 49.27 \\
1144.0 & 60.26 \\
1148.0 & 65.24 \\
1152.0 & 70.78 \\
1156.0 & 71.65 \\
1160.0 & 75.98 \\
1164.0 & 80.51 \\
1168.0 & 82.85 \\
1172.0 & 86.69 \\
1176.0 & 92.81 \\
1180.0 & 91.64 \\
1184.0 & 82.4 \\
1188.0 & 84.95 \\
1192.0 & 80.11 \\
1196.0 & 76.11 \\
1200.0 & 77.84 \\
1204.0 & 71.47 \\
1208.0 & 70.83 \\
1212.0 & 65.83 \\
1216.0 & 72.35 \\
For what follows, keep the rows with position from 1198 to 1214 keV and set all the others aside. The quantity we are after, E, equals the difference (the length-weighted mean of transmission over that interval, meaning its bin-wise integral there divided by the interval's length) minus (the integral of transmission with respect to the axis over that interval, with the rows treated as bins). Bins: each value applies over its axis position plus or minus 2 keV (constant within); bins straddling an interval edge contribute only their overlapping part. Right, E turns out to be -1072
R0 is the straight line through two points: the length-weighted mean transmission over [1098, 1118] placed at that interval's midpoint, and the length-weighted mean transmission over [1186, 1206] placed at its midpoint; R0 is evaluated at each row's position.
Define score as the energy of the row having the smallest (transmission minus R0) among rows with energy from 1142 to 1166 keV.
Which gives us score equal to 1144.0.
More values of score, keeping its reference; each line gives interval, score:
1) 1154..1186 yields 1156.0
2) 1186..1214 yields 1212.0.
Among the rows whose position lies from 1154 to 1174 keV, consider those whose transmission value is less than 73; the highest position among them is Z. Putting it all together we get 1156.0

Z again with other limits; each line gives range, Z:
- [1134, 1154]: 1152.0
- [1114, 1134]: 1132.0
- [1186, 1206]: 1204.0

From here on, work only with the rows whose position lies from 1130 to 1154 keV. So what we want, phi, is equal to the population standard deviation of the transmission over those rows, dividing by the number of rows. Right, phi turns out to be 13.8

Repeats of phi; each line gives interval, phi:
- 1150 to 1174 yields 5.8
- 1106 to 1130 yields 10.6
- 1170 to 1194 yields 4.6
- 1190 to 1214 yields 4.8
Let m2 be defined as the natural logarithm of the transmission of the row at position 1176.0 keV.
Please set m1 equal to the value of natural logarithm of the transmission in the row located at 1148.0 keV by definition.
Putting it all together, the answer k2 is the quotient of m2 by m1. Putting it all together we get 1.08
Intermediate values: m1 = 4.18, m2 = 4.53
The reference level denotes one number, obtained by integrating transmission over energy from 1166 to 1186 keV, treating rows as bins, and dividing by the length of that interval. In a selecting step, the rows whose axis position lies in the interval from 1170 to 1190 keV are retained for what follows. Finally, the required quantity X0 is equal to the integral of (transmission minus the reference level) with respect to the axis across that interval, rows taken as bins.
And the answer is 8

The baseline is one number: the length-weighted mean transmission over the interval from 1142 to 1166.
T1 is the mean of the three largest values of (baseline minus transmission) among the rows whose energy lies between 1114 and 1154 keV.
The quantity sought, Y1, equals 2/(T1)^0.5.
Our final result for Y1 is 0.3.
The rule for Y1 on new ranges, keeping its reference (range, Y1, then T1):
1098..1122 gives 0.4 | 27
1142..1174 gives 0.9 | 5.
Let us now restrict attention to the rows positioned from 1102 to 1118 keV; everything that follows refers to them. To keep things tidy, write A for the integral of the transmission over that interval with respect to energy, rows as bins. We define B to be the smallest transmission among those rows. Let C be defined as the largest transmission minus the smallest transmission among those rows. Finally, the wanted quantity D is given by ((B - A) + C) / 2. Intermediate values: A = 918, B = 44.93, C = 25.3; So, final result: -424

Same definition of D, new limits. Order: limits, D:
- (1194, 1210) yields -554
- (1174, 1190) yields -657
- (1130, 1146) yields -333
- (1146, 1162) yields -529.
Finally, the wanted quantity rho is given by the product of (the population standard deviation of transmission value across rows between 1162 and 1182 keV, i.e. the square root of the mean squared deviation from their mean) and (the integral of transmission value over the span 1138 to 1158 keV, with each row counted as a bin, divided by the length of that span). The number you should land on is 304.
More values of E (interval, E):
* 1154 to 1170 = -1166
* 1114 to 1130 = -562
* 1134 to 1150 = -804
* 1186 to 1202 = -1196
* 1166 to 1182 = -1327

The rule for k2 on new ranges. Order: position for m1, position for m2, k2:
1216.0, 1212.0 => 0.98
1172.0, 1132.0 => 0.78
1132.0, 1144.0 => 1.18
